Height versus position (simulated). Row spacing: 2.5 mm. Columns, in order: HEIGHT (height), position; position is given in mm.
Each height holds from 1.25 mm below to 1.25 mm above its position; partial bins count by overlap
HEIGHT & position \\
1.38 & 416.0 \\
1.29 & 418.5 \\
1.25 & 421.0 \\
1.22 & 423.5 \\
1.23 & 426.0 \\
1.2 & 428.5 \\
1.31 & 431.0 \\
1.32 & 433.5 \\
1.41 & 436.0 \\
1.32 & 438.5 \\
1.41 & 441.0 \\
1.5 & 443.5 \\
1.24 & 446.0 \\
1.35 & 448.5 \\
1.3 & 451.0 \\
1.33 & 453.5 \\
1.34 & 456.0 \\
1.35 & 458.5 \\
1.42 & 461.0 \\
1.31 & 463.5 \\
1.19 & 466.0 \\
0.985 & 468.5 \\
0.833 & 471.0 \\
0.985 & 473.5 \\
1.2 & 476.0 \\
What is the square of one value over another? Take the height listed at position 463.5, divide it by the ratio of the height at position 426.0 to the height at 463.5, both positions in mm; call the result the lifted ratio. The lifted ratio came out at 1.4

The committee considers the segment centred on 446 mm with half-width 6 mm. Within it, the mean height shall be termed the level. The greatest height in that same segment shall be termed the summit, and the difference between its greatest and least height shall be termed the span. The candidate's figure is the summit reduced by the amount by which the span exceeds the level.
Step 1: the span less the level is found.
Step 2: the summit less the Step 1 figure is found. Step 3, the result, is 2.6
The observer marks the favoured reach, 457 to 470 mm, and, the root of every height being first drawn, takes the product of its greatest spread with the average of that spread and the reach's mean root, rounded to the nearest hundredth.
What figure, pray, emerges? 0.13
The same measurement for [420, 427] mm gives 0.01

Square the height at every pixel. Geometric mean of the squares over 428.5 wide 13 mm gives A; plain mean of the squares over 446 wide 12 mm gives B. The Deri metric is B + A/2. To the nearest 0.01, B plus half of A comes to 2.65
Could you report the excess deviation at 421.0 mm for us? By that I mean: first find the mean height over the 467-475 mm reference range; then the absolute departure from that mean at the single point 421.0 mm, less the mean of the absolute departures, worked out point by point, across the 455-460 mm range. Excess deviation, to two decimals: -0.10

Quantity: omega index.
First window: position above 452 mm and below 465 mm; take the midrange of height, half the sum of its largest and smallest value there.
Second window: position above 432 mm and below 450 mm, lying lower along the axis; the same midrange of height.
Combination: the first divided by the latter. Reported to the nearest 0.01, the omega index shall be 1.00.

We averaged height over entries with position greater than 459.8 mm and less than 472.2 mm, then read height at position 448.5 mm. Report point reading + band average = 2.50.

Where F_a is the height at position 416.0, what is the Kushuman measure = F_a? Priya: 1.38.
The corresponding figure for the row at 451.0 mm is 1.3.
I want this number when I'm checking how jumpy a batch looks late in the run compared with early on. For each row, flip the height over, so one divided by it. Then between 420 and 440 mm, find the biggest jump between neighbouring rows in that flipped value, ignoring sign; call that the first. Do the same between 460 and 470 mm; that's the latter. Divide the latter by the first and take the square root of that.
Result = 1.58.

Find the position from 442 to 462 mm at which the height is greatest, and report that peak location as 443.5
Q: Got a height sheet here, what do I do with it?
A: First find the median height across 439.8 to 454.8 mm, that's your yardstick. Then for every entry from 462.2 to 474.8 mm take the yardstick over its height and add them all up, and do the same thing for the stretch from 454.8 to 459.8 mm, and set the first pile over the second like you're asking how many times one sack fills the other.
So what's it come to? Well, 3.25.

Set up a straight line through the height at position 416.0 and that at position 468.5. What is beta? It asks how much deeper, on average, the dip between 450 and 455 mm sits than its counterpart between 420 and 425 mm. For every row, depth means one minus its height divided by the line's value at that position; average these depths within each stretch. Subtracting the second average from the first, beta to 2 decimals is -0.26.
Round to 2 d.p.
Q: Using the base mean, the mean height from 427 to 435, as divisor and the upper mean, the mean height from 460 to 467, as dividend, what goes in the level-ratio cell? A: 1.02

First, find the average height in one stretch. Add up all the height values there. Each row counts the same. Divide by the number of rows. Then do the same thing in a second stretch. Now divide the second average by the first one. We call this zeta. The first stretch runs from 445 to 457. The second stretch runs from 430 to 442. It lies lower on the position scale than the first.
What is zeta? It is 1.03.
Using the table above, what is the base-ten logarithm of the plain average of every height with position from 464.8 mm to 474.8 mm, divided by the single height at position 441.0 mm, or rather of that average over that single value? -0.15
